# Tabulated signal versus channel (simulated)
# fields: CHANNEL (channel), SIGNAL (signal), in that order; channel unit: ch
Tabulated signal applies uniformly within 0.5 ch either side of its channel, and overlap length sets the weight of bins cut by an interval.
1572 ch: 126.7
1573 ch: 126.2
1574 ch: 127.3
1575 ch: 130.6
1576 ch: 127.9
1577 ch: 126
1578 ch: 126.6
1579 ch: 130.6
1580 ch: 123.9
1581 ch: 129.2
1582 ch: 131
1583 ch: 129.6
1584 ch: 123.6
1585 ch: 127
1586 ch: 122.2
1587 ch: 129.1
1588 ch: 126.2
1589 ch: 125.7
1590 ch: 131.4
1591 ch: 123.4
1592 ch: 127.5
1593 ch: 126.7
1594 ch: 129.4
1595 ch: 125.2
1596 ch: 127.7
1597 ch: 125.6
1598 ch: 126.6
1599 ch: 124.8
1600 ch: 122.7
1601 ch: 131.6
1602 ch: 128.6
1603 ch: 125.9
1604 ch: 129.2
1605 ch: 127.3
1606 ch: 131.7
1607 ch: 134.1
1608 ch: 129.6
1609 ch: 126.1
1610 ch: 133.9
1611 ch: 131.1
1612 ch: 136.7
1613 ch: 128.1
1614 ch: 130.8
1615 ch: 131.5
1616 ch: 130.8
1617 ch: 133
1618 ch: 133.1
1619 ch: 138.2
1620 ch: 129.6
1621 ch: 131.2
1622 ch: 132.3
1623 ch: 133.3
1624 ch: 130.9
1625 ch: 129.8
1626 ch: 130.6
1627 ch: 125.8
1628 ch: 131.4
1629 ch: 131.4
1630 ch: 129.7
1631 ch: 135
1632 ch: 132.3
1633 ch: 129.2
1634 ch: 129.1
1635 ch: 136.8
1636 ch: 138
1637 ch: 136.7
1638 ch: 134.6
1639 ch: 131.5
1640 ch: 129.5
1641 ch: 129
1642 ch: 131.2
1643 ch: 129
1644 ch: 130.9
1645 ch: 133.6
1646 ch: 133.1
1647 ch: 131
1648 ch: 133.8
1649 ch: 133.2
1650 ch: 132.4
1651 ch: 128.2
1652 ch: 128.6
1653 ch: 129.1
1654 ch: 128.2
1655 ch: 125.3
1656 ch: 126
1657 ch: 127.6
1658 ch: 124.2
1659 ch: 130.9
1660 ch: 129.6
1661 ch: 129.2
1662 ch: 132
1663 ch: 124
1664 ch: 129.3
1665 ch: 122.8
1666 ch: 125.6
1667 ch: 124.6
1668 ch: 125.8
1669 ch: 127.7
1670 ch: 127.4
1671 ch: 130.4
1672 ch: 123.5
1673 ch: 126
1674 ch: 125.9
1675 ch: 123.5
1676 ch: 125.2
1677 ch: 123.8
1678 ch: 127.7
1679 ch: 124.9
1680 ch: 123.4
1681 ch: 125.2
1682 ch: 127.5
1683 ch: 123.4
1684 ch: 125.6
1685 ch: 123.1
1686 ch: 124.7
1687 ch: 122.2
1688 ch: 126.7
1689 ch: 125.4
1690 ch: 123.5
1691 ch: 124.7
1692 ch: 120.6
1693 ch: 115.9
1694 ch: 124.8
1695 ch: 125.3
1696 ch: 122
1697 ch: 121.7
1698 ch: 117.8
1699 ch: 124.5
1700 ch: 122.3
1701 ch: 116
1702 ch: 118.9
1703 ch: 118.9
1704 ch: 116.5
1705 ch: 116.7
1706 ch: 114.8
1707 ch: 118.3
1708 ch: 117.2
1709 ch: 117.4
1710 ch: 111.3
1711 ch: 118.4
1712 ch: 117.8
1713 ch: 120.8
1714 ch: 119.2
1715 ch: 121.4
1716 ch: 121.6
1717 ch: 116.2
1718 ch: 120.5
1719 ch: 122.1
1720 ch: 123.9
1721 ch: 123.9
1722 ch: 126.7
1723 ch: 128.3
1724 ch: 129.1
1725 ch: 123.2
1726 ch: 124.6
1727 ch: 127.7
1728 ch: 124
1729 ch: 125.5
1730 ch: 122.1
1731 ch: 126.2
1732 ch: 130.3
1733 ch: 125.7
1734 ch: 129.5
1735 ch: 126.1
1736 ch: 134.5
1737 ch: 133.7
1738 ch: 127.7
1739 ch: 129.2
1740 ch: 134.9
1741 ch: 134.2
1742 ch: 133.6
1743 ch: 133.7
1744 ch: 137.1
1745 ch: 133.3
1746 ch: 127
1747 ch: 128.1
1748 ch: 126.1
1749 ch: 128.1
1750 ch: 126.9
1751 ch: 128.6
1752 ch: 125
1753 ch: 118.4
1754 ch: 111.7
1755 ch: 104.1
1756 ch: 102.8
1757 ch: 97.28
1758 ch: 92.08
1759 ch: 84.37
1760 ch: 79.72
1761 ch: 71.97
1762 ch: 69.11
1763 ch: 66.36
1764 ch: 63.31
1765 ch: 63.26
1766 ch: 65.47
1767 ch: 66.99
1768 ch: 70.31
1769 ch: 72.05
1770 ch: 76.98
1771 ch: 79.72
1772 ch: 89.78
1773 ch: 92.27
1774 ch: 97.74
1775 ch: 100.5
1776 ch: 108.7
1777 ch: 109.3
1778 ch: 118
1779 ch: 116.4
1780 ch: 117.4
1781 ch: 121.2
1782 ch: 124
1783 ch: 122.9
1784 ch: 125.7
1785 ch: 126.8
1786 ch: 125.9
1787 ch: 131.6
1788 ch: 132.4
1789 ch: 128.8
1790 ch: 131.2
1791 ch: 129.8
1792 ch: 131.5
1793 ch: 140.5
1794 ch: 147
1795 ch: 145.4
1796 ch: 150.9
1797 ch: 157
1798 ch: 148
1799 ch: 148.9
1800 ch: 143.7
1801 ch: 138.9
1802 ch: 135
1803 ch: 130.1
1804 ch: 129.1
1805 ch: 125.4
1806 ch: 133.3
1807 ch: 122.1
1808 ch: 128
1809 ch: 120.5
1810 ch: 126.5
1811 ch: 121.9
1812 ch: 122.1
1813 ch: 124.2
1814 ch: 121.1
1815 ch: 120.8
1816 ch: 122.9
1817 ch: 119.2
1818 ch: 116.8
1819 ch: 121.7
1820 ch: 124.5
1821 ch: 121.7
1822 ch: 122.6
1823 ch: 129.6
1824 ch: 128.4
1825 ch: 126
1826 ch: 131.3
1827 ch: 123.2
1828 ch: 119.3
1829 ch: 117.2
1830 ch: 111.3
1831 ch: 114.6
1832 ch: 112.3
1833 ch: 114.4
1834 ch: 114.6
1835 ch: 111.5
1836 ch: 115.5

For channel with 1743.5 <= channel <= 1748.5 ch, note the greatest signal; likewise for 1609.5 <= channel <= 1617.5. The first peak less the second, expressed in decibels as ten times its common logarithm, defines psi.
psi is -4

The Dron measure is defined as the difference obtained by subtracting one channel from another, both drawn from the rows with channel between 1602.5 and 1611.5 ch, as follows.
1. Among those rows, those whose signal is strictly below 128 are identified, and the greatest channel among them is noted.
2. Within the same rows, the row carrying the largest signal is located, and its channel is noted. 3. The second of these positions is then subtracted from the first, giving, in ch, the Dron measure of 2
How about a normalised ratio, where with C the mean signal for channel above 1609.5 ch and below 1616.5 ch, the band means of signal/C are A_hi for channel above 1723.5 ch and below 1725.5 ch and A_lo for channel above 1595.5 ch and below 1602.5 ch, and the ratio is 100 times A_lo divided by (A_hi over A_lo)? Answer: 97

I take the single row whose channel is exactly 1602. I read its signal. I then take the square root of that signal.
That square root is 11.3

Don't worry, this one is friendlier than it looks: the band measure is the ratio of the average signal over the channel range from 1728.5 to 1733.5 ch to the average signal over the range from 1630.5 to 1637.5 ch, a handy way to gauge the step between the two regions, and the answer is 0.94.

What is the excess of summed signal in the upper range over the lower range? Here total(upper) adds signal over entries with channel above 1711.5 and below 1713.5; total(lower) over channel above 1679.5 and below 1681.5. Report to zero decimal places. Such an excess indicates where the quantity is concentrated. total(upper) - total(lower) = -10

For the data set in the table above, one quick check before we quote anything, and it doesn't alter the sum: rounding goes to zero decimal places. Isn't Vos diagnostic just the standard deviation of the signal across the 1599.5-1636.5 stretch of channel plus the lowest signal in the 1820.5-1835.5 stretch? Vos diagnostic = 115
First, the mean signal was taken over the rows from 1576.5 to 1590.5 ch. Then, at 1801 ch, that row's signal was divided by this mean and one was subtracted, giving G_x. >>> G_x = 0.091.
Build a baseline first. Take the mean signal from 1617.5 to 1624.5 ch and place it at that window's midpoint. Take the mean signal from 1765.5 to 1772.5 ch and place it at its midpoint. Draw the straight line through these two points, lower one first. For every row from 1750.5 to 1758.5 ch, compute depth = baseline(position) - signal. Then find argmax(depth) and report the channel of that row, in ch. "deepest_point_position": 1758 ch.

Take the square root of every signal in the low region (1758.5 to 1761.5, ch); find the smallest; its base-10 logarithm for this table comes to 0.93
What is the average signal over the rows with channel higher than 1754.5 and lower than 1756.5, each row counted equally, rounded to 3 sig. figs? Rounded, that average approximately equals 103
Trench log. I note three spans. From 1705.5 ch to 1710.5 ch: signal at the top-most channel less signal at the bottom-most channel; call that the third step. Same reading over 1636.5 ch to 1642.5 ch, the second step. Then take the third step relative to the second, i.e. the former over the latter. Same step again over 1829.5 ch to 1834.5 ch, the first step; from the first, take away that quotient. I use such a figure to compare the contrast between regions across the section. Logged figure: 2.7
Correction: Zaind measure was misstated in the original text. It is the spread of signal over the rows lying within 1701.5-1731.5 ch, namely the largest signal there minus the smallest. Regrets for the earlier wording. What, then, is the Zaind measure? 18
